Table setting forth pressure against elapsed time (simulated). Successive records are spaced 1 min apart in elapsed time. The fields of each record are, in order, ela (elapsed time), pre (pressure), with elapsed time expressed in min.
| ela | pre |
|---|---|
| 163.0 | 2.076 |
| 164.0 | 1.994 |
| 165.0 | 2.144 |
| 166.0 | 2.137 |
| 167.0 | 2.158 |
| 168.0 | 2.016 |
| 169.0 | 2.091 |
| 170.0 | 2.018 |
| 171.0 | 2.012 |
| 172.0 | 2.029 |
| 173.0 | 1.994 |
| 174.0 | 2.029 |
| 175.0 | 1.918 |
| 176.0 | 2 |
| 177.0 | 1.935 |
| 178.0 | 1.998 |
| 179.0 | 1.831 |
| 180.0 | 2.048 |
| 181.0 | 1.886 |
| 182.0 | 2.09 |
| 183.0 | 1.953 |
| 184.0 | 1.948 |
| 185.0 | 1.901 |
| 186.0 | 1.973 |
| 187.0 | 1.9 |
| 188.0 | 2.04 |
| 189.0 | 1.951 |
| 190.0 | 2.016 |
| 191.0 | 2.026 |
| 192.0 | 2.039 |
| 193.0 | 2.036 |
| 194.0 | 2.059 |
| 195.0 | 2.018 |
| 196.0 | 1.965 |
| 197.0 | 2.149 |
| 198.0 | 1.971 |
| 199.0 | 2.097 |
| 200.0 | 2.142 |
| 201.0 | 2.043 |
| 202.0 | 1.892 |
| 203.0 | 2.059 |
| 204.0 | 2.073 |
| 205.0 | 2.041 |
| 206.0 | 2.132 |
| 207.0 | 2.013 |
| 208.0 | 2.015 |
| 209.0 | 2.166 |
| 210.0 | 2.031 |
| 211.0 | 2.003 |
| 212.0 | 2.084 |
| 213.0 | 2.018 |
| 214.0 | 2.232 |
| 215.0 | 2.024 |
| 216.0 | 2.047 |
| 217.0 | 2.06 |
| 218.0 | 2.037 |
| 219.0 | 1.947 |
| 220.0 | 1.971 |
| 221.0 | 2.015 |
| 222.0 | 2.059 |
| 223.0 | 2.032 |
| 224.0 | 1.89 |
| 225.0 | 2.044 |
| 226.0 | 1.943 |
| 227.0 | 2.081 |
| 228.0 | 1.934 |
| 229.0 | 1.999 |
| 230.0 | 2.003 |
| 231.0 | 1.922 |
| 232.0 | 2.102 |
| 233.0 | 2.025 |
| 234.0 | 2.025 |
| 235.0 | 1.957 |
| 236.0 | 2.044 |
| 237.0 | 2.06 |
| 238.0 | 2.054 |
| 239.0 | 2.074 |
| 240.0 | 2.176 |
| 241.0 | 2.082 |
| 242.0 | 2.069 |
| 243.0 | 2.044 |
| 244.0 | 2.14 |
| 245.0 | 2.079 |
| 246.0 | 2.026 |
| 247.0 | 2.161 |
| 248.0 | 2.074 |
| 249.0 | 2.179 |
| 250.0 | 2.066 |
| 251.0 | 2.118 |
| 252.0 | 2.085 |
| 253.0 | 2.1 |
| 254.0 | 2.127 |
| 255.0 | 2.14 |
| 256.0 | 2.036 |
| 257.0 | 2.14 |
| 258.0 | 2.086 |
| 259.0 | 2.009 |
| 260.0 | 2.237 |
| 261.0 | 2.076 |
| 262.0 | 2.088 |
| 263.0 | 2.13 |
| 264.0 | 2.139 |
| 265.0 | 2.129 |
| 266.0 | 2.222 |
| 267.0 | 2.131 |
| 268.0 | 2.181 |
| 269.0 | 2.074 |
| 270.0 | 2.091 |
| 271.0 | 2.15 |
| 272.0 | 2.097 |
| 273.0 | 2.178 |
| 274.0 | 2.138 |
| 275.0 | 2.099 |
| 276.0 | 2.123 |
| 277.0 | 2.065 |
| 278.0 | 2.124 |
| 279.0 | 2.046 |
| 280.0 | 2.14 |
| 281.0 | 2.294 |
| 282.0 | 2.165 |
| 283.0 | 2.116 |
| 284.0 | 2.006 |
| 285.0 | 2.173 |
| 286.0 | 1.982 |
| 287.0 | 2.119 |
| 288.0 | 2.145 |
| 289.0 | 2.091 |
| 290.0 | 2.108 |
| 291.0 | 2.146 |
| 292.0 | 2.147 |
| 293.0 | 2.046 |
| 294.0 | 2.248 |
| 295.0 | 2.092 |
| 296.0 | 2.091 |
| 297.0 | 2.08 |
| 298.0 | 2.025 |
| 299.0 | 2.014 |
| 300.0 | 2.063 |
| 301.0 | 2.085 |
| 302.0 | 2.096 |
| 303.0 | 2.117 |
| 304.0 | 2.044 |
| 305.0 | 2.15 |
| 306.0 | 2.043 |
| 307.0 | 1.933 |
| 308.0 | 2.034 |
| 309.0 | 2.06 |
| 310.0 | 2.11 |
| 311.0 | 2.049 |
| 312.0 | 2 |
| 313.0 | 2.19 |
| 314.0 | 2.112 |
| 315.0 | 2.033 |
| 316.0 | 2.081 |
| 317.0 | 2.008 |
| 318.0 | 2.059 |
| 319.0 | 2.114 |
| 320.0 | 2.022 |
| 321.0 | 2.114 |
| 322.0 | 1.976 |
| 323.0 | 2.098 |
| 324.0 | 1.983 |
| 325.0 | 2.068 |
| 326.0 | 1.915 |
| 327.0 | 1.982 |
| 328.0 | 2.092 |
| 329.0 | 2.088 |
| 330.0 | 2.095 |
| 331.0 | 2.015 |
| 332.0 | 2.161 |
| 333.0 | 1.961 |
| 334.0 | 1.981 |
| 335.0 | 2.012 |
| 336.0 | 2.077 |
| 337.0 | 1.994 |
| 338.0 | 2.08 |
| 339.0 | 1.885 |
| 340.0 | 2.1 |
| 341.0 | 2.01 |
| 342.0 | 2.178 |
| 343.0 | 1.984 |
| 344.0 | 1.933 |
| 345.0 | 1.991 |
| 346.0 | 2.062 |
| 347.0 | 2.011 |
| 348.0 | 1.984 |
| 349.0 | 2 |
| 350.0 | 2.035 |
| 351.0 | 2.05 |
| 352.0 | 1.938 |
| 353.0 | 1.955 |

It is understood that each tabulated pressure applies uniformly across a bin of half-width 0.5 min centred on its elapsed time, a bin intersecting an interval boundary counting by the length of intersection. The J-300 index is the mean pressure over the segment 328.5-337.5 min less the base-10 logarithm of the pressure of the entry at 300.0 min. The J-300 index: 1.73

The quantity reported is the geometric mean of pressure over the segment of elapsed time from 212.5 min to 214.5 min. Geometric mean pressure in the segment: 2.12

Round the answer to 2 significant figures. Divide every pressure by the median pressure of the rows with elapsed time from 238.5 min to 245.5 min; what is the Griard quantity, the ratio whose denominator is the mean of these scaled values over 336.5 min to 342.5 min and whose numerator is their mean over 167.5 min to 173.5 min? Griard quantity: 0.99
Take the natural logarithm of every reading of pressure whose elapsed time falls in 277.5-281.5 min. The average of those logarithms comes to 0.765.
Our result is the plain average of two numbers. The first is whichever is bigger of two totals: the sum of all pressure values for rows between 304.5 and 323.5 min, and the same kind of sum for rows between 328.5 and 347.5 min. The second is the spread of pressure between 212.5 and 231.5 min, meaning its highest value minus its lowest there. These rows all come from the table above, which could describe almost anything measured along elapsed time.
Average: 19.8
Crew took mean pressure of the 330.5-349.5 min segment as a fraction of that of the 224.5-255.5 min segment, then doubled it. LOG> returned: 1.96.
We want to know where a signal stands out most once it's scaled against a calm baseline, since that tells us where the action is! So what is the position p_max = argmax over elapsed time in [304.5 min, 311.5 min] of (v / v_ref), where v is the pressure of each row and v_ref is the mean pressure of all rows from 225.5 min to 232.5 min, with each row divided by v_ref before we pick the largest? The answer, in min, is 305.0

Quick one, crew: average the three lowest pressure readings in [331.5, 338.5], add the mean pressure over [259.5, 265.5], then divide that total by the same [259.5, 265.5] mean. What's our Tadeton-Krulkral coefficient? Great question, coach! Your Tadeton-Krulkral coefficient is 1.928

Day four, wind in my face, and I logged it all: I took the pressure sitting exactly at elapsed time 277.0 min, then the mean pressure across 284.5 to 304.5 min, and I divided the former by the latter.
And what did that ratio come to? 0.99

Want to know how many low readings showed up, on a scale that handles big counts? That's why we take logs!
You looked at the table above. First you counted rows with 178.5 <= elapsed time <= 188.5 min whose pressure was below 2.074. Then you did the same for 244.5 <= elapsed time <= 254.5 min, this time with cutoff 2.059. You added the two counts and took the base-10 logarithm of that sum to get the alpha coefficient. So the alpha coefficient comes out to 1.00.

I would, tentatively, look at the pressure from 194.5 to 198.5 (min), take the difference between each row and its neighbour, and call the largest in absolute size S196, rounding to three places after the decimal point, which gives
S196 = 0.184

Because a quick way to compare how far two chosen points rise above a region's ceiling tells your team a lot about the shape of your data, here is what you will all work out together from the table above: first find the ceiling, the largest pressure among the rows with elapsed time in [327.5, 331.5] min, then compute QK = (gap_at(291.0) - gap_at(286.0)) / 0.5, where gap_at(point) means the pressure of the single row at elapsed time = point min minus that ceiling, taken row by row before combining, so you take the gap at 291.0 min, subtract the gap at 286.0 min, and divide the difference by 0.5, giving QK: 0.33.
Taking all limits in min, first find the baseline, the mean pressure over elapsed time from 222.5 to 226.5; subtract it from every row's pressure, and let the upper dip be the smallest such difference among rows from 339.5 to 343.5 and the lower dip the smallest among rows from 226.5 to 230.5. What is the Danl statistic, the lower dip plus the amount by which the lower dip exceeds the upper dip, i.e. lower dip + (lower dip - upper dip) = -0.09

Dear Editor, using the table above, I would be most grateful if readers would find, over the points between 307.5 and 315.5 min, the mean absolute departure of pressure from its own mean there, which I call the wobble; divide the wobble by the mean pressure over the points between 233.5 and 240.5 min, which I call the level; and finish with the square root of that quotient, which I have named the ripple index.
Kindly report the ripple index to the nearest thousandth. 0.153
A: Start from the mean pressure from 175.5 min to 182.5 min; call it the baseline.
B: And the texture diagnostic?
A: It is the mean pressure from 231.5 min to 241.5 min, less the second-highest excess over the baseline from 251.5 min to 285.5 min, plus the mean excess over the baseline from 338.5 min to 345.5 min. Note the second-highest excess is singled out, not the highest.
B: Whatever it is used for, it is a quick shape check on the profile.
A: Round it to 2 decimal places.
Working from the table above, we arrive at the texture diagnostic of 1.83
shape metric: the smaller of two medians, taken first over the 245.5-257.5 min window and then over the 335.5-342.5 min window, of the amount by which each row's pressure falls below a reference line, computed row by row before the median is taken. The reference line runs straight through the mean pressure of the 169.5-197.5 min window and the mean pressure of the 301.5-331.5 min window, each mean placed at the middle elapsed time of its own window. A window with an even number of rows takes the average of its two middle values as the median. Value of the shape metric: -0.084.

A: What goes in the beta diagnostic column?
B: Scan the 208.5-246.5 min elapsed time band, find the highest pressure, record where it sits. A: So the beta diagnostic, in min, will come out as 214.0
